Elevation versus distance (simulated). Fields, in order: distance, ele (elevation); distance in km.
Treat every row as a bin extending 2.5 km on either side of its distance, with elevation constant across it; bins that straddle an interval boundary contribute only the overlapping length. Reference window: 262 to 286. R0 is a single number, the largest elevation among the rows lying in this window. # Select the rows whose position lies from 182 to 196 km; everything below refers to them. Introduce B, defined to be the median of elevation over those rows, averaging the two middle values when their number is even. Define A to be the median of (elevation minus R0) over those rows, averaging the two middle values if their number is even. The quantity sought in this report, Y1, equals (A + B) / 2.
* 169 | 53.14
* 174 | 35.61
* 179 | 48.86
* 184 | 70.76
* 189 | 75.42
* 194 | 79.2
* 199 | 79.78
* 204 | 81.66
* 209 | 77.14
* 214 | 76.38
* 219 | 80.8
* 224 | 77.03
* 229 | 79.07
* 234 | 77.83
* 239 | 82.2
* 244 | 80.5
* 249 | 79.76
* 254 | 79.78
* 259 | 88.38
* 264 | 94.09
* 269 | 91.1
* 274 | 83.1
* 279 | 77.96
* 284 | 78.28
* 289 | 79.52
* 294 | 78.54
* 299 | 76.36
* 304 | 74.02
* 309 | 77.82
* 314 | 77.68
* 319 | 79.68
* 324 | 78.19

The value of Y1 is 28.4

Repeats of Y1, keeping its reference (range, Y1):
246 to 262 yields 32.7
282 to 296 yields 31.5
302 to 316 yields 30.6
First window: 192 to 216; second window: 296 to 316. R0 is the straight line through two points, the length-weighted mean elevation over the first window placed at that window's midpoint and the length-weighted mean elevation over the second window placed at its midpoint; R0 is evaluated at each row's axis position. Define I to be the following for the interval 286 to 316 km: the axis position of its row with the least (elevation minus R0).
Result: 304 km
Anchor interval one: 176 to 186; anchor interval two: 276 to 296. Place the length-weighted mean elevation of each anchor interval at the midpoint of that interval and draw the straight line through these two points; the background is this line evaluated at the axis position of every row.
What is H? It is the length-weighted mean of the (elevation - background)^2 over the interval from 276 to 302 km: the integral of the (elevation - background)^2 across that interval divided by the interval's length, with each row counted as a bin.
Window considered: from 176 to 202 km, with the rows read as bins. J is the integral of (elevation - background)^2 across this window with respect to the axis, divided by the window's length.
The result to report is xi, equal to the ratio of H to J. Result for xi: 0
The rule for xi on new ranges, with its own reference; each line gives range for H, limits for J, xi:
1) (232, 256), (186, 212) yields 0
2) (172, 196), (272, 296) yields 27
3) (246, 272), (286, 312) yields 8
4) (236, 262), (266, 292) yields 2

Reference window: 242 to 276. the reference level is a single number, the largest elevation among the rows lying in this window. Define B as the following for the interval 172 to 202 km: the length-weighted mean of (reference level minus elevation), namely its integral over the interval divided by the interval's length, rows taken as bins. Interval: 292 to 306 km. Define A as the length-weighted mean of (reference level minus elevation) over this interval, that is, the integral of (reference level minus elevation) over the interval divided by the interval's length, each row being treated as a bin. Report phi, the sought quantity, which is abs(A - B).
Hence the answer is 11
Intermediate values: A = 18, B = 28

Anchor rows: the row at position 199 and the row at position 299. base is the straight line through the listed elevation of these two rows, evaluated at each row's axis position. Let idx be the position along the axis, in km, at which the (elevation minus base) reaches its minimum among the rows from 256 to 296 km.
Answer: 279 km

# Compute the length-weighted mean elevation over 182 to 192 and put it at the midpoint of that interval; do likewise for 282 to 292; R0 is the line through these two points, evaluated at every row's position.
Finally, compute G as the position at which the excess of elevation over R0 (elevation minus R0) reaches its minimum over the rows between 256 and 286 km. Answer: 279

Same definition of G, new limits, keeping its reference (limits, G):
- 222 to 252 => 224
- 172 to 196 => 174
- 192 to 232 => 214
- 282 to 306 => 304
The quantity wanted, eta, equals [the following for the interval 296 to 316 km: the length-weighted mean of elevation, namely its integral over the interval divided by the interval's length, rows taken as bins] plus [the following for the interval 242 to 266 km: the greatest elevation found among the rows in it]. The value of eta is 171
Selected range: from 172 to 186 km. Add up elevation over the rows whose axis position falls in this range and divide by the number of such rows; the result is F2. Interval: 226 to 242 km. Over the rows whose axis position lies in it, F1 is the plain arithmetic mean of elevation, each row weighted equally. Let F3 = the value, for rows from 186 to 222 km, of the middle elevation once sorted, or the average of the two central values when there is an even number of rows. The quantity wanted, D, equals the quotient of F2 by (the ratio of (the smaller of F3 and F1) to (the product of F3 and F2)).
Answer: 2677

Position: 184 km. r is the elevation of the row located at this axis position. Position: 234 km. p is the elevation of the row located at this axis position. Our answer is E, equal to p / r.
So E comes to 1.10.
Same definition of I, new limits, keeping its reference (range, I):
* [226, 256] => 234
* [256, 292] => 279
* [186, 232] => 189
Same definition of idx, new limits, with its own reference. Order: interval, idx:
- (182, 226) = 184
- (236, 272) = 249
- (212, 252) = 214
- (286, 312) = 304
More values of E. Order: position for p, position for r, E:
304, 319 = 0.93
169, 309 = 0.68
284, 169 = 1.47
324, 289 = 0.98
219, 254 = 1.01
